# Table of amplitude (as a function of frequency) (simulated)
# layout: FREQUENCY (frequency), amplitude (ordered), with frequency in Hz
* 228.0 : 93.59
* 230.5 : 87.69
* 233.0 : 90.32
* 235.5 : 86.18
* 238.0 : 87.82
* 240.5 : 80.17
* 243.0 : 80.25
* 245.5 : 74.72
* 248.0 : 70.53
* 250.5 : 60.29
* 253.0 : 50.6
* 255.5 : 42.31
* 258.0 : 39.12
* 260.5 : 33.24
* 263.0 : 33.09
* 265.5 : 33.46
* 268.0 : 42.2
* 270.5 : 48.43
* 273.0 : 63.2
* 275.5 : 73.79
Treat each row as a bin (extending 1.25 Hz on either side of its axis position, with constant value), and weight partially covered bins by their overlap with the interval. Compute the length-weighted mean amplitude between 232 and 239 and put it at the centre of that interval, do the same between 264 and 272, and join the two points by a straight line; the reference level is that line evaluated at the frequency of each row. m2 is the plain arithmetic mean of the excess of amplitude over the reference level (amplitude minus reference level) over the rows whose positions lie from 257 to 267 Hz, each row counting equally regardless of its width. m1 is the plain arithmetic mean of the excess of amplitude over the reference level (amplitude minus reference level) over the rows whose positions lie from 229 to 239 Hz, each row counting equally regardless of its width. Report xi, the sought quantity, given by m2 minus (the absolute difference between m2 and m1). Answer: -30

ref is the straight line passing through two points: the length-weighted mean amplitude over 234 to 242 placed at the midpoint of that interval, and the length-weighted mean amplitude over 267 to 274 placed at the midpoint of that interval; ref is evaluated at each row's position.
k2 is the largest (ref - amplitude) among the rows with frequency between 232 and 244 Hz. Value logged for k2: 2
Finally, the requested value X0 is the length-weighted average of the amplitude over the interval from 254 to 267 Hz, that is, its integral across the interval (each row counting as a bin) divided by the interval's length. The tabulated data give 37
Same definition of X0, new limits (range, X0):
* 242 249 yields 75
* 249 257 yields 51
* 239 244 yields 81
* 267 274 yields 51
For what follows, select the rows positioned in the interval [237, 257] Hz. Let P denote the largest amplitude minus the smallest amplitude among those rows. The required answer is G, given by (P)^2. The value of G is 2071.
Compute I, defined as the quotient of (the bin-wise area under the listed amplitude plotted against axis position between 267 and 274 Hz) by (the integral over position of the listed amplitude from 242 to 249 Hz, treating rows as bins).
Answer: 0.68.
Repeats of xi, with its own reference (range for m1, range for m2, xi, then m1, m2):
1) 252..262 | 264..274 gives -16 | -16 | 7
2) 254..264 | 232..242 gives -17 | -17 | 0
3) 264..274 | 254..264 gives -41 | 7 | -17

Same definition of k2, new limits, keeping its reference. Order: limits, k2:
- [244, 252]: 12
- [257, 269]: 28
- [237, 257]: 24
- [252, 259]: 25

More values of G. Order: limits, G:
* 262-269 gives 83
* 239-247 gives 31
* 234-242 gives 59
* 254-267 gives 85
